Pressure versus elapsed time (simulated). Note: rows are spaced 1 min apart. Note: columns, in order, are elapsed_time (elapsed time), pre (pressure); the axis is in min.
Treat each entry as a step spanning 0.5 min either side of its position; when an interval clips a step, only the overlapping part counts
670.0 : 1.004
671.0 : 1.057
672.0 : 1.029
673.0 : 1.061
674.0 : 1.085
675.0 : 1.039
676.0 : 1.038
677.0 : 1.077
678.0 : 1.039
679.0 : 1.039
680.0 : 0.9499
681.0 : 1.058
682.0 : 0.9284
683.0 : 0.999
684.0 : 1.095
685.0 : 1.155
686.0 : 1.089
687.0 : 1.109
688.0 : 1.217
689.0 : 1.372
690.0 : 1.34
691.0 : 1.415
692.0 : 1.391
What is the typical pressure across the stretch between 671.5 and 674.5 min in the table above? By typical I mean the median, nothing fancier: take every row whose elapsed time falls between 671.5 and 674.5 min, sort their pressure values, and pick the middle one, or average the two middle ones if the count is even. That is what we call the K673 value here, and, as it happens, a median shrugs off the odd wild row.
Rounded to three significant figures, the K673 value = 1.06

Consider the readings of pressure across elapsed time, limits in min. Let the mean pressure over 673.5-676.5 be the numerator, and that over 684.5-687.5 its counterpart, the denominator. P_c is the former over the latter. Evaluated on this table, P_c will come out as 0.94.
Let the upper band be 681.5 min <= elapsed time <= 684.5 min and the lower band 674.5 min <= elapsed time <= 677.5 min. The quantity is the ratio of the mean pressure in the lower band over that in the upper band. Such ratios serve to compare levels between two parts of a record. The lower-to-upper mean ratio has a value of 1.04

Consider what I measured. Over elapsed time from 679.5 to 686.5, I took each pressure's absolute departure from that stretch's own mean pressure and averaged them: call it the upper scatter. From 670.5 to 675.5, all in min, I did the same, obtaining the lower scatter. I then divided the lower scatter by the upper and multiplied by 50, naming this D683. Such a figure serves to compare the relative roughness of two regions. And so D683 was 12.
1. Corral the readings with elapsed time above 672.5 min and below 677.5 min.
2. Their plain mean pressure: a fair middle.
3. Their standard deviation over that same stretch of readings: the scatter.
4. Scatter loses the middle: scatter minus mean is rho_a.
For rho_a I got -1.04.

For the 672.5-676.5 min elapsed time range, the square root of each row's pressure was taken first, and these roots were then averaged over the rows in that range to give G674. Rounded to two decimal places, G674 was 1.03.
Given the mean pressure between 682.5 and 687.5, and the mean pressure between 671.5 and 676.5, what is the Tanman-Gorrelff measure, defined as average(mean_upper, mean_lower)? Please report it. 1.07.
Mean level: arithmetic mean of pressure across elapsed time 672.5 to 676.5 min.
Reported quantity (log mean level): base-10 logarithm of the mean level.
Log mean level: 0.024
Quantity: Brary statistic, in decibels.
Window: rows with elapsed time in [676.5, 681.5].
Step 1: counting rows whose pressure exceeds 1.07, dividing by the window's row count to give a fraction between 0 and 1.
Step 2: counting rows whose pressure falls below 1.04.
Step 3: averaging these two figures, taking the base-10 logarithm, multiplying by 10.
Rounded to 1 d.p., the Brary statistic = 2.0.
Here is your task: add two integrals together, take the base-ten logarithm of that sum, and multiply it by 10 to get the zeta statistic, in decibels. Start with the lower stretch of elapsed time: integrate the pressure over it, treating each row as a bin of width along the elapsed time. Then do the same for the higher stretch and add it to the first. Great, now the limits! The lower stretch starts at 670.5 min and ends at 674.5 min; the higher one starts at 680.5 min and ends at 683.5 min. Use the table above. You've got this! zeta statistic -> 8.6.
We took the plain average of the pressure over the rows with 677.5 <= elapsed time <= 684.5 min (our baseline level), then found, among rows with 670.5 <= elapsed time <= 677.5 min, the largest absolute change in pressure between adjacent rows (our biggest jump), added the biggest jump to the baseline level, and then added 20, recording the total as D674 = 21.1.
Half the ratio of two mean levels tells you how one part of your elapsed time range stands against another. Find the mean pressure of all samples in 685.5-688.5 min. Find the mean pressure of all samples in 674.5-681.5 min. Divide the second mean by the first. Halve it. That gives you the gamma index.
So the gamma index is 0.45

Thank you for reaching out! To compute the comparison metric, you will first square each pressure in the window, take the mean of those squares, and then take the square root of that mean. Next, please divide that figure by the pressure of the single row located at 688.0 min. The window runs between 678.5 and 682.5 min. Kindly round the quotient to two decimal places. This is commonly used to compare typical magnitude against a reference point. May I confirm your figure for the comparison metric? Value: 0.82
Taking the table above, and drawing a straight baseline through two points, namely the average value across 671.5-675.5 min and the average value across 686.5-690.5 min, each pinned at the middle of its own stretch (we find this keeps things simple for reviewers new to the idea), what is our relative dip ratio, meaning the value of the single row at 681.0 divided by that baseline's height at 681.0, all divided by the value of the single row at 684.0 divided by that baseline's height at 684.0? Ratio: 1.00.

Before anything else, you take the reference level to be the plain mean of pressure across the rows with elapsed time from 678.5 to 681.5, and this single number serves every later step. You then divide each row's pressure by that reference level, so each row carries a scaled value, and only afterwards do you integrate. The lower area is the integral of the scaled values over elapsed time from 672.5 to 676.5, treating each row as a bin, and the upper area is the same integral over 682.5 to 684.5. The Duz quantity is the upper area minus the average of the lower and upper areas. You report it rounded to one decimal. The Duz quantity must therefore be -1.0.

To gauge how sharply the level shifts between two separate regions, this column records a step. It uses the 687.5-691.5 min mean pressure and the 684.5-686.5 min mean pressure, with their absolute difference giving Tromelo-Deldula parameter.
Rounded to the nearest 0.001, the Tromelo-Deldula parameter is 0.214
